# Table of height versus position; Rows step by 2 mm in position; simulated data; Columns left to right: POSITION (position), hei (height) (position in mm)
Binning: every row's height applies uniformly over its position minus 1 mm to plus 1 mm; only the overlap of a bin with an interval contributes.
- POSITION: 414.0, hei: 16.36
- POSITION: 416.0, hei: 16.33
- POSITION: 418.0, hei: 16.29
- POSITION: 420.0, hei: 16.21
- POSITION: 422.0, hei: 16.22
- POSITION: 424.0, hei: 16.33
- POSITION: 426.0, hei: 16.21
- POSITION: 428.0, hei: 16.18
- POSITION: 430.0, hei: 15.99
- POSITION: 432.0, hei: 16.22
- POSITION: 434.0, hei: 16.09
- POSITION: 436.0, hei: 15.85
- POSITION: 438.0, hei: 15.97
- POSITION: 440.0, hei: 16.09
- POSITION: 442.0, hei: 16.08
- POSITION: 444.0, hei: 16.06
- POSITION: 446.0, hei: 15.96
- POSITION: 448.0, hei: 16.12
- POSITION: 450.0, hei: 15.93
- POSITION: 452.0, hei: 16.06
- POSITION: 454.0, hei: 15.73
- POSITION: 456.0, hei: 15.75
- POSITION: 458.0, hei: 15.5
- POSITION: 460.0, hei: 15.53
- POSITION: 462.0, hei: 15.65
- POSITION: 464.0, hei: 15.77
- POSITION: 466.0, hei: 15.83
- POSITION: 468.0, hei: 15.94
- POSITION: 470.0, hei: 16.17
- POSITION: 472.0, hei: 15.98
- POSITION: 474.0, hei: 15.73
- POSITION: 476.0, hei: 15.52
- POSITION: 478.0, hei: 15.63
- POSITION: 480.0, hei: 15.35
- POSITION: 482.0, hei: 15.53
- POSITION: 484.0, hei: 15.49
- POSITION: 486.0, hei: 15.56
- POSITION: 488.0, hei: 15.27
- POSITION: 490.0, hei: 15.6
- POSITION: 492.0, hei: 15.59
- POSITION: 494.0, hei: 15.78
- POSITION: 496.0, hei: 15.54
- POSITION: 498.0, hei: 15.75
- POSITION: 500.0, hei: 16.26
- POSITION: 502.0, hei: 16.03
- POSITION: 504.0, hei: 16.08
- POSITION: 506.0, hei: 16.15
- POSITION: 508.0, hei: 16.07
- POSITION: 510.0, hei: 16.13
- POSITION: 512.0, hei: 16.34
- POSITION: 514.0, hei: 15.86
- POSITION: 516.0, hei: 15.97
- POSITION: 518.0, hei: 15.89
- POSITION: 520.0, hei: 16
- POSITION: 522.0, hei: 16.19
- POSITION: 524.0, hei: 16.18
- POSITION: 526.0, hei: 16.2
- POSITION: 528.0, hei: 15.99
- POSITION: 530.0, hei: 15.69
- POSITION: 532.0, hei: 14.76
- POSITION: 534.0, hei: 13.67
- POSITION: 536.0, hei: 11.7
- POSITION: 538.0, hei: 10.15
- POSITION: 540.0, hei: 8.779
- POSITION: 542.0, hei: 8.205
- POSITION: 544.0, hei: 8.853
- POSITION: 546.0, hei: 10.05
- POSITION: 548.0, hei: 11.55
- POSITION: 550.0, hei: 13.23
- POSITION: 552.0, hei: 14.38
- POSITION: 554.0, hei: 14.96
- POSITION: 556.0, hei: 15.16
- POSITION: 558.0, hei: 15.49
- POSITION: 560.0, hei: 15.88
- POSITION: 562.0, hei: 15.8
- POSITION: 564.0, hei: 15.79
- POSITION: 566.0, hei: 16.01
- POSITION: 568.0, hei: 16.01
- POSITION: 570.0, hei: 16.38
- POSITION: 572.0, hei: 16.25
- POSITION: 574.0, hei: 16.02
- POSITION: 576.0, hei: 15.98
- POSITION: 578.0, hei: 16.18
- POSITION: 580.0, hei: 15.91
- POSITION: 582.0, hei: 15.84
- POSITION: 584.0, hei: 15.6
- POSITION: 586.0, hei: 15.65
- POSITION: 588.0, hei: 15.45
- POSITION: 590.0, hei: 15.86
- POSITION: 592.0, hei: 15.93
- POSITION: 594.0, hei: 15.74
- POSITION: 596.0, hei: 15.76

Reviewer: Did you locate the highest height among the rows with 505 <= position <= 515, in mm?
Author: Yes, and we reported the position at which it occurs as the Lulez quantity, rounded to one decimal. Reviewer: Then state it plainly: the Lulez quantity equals 512.0 mm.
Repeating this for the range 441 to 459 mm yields 448.0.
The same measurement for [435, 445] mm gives 440.0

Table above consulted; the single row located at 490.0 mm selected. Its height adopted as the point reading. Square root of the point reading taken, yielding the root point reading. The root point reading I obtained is 3.95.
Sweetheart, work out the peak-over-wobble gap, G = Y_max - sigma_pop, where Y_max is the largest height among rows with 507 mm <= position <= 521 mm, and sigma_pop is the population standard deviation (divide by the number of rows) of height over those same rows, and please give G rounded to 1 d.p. 16.2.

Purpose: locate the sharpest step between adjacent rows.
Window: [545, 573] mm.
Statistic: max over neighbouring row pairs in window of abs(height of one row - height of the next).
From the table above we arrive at 1.7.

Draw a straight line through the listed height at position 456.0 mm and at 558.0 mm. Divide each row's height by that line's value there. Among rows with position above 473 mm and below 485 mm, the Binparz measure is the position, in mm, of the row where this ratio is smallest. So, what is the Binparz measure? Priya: 480.0 mm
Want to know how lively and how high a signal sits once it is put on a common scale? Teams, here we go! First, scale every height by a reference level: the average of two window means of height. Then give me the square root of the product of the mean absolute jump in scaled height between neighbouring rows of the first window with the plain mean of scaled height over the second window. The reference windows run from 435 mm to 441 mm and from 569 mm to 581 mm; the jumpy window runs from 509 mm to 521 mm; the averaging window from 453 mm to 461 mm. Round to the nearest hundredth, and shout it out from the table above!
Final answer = 0.11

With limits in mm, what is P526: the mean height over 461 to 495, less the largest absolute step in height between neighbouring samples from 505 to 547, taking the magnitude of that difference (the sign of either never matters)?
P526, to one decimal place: 13.7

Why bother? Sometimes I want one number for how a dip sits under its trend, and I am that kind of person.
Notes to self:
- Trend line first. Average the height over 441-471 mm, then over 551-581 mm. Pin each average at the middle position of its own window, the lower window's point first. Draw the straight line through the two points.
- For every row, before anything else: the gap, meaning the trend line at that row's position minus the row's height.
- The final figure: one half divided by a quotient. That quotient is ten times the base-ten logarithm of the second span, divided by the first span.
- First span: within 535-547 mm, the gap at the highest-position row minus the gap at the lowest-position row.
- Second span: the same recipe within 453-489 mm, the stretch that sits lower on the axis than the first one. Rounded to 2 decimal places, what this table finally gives -0.22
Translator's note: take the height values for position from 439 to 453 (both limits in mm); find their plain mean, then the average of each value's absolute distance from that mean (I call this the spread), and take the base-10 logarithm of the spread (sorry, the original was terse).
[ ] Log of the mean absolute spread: -1.3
